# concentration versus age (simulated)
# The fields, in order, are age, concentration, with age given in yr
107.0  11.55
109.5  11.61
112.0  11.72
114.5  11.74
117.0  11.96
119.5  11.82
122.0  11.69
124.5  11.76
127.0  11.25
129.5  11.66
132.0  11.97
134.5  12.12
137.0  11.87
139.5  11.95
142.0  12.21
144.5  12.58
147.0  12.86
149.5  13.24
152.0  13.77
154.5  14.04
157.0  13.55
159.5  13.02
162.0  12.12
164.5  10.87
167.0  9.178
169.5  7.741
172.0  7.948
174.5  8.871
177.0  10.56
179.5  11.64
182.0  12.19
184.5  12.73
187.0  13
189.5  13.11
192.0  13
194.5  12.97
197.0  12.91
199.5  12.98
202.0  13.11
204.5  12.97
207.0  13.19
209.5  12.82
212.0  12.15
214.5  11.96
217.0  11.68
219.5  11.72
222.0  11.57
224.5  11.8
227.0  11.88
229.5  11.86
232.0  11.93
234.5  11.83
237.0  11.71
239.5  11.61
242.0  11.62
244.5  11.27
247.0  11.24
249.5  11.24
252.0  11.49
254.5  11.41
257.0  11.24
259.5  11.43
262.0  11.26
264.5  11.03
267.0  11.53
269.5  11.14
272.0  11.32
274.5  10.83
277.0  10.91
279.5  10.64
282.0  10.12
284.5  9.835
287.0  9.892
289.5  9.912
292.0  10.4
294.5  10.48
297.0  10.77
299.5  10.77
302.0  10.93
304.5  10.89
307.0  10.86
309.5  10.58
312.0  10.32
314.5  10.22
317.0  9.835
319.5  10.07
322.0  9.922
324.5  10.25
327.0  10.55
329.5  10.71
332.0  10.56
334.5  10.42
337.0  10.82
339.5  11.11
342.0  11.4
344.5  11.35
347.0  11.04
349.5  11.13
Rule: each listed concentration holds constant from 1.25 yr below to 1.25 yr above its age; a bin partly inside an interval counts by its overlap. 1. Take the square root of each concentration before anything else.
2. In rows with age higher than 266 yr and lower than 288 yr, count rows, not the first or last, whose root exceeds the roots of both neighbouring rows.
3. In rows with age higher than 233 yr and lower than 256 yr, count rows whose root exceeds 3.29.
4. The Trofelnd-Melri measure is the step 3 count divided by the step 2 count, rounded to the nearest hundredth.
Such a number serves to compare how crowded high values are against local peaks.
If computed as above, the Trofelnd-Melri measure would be 4.50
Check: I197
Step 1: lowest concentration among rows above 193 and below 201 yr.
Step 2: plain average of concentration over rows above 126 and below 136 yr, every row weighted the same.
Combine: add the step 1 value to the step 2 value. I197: 24.7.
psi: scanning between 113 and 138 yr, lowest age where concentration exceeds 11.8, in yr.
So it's 117.0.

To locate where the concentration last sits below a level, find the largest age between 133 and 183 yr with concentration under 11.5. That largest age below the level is 177.0 yr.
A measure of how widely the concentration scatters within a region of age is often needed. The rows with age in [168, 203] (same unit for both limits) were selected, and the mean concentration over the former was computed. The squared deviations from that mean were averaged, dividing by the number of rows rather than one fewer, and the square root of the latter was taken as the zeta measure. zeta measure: 1.9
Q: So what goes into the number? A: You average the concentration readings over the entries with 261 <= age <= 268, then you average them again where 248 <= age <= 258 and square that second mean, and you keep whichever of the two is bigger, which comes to 129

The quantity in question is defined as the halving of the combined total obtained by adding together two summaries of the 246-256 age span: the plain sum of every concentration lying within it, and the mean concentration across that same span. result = 28.4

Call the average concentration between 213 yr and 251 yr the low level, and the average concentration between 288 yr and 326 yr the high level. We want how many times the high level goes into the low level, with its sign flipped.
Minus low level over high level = -1.12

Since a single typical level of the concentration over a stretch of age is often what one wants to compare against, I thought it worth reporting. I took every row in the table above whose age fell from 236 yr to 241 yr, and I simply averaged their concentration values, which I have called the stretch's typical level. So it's 11.7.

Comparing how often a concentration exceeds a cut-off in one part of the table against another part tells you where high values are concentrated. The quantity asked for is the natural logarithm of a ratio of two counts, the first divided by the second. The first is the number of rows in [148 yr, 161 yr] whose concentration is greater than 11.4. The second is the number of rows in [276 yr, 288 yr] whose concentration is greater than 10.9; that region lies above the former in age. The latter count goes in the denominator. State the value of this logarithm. 1.6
